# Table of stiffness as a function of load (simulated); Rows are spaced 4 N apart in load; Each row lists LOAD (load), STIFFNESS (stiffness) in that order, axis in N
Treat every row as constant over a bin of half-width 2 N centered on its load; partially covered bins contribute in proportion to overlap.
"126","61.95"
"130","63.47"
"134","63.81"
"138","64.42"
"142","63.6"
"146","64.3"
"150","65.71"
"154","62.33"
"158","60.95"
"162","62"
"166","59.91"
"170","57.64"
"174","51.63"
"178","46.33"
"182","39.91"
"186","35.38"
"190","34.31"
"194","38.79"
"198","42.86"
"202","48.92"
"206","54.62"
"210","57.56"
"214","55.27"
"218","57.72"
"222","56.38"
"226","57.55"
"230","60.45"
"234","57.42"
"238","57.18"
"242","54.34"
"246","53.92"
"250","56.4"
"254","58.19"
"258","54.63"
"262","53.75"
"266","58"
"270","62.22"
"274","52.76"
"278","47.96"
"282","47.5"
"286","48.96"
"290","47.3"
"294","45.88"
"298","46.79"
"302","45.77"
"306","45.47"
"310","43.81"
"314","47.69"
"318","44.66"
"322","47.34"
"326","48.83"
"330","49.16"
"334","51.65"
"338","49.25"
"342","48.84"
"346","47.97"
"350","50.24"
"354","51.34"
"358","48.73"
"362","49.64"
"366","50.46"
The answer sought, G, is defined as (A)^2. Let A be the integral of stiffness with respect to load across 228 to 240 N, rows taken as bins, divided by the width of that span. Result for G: 3405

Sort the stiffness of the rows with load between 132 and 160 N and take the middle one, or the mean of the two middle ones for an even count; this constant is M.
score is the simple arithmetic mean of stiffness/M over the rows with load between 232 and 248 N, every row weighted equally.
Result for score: 0.87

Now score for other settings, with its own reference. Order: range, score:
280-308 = 0.73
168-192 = 0.69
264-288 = 0.83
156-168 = 0.96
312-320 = 0.72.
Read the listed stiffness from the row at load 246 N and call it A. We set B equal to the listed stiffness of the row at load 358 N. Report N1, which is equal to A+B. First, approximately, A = 53.92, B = 48.73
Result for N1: 103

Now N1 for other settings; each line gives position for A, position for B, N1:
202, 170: 107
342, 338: 98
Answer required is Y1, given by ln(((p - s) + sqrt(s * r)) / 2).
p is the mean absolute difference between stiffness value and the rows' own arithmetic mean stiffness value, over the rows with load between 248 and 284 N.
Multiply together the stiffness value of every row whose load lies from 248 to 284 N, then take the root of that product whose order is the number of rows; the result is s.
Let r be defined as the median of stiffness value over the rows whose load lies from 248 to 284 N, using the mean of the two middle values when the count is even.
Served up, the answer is 0.6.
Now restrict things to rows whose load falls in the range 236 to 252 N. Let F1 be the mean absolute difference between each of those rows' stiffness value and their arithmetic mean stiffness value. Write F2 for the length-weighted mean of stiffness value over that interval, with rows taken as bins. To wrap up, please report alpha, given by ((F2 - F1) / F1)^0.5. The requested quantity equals 6.4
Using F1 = 1.33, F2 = 55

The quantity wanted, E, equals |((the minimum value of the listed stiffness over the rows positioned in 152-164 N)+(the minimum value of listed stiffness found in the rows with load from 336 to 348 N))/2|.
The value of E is 54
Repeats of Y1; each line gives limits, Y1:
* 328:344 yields -1.0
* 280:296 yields -0.9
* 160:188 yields 1.6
